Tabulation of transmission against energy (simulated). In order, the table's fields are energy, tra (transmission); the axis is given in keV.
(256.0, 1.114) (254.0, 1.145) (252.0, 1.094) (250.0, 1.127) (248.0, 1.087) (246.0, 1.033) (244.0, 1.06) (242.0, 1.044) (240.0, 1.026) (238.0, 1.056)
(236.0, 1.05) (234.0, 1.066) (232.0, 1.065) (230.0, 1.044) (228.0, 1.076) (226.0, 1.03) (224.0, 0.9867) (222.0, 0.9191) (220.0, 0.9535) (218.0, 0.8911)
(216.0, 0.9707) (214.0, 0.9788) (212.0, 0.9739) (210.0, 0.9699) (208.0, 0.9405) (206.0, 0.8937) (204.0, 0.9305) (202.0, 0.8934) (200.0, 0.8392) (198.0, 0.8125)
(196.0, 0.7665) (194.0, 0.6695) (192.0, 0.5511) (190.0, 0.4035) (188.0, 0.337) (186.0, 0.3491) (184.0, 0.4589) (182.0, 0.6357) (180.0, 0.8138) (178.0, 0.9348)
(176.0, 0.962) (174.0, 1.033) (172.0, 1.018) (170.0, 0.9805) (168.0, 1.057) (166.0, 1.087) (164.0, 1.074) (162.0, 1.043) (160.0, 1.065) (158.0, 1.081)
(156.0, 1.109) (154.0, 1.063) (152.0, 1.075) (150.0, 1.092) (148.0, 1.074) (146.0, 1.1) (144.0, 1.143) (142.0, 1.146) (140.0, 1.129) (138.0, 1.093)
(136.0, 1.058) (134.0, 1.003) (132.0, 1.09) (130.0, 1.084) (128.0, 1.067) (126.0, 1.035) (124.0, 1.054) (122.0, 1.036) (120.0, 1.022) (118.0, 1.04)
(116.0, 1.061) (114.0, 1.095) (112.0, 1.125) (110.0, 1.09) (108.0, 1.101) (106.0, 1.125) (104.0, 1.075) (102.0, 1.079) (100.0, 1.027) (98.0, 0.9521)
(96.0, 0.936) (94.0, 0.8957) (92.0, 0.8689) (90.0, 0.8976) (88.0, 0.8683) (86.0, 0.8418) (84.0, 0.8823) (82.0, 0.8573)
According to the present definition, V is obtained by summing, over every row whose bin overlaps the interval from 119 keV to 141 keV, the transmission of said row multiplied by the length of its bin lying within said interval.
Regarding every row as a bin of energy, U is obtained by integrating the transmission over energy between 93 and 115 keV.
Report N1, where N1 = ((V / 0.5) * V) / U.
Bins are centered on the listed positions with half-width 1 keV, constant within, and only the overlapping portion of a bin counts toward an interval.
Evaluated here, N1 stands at 47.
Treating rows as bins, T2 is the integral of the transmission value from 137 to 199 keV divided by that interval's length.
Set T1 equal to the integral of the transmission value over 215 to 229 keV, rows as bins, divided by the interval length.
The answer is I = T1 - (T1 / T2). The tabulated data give -0.10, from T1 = 0.98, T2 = 0.91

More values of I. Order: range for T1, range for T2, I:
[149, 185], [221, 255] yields 0.05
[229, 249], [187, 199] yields -0.73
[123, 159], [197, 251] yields -0.01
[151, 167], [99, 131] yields 0.07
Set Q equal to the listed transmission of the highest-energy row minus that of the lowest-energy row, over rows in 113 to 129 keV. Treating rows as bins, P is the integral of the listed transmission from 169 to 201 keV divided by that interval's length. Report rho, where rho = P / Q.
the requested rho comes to -26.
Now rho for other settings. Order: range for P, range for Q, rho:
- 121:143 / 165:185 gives -2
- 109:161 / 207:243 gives 10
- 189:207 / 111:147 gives -30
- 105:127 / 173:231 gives 97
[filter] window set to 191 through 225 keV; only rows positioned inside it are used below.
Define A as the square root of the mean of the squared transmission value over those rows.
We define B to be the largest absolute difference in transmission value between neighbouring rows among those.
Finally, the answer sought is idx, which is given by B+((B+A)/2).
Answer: 0.621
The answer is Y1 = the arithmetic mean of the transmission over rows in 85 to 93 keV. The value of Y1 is 0.87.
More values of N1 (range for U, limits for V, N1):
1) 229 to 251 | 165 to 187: 30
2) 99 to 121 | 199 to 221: 35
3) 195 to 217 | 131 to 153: 58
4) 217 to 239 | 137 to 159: 53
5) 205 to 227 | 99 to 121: 53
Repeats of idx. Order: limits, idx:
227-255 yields 0.616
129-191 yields 0.759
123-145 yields 0.672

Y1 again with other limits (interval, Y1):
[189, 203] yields 0.71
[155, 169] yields 1.07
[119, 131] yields 1.05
